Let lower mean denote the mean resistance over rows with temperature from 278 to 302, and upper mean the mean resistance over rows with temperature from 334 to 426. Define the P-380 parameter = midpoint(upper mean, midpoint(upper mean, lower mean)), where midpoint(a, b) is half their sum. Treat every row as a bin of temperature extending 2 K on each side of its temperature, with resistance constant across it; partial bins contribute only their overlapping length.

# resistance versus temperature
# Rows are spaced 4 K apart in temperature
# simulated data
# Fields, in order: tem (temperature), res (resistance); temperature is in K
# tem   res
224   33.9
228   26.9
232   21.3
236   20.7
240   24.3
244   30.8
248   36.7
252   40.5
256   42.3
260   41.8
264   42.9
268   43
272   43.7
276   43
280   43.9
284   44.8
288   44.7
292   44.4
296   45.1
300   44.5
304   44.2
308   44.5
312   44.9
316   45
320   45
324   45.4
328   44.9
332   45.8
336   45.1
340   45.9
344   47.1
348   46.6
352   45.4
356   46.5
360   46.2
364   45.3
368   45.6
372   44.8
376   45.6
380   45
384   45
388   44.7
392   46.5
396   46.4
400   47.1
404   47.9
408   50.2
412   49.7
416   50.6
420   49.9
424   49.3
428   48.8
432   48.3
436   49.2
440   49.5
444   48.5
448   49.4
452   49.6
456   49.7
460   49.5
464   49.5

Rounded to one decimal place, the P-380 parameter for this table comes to 46.2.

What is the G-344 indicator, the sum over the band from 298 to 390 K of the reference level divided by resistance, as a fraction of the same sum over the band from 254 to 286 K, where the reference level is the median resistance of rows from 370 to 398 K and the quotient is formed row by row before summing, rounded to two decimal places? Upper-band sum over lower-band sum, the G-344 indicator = 2.74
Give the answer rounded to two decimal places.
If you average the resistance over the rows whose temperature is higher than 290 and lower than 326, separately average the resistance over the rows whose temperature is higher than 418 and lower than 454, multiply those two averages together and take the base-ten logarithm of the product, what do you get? 3.34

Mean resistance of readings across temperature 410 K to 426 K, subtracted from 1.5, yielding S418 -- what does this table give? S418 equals -48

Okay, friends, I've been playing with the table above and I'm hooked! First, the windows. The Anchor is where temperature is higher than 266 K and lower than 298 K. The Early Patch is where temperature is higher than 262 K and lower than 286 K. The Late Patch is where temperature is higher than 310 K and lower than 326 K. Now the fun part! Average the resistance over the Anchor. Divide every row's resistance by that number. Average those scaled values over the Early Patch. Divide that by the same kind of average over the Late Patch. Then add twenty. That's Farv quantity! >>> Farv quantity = 20.97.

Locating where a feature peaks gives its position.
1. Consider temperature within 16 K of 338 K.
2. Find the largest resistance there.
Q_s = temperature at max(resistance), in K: 344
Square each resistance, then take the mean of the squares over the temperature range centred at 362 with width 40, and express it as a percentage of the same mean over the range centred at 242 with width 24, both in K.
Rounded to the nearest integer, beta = 233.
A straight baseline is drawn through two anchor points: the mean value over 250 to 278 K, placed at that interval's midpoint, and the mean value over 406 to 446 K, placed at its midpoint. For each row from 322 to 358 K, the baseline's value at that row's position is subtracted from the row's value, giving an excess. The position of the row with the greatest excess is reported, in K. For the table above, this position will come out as 344 K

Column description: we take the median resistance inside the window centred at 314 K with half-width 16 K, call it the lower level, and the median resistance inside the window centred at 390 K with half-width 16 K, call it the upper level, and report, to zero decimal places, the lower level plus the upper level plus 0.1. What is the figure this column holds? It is 91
